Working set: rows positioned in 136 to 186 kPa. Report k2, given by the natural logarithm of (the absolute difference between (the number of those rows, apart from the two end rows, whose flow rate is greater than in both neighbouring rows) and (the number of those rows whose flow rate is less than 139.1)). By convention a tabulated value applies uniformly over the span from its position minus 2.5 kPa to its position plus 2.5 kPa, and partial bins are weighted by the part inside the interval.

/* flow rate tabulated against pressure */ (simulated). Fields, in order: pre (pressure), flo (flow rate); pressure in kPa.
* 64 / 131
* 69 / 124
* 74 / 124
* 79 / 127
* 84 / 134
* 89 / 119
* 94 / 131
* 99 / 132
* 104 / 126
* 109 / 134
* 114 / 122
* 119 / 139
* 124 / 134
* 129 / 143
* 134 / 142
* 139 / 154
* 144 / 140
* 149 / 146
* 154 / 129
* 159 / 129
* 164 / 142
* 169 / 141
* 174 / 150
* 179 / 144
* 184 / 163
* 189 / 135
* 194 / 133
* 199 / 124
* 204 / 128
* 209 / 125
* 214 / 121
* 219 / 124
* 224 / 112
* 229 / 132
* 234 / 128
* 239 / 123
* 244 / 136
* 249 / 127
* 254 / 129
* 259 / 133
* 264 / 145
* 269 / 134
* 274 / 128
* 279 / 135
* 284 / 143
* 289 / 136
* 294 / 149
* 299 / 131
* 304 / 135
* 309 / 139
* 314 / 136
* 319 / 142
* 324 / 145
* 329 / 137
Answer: 0.0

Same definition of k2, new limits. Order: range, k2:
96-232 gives 1.9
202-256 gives 2.1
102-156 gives 0.0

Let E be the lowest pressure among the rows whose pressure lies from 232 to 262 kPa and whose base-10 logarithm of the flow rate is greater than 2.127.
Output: 244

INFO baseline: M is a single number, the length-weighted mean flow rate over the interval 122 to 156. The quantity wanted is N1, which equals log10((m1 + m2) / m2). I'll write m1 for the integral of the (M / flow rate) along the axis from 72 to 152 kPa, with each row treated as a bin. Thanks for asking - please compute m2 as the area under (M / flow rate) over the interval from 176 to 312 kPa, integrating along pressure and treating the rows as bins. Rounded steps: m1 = 85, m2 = 145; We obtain 0.20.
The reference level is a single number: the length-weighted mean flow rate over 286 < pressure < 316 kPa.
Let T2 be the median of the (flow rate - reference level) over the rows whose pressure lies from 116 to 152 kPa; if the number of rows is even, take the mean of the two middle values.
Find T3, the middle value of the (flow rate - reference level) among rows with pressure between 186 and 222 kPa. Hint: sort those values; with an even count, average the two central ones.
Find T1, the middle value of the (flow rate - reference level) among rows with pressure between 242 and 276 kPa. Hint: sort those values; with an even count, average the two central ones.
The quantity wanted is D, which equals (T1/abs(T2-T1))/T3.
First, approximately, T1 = -5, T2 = 4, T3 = -12.8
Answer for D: 0.04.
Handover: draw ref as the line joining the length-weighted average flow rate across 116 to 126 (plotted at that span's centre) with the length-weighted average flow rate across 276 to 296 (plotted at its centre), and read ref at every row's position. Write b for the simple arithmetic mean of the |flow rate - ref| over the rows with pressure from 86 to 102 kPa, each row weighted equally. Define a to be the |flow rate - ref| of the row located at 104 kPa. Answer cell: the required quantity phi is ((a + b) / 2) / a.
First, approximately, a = 9.5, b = 8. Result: 0.92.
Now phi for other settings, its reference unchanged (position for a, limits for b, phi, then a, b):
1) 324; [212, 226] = 3.08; 3.8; 19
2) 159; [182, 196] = 1.20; 7.9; 11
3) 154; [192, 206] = 1.12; 7.8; 10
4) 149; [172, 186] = 1.30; 9.4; 15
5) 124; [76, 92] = 2.59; 2.0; 8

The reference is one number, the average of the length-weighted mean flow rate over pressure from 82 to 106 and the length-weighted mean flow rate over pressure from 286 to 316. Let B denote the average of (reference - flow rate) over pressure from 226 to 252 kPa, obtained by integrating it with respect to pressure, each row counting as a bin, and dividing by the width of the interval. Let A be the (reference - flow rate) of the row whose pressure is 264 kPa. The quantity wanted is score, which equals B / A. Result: -0.35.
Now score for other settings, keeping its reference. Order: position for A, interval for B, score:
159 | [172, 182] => -3.60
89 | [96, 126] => 0.14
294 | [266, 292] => 0.16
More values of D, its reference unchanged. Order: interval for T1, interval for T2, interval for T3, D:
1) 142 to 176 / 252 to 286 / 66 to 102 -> -0.04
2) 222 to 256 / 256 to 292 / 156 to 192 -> -0.33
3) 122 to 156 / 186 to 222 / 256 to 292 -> -0.09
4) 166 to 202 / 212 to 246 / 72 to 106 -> -0.02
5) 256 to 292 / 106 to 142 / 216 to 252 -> 0.06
